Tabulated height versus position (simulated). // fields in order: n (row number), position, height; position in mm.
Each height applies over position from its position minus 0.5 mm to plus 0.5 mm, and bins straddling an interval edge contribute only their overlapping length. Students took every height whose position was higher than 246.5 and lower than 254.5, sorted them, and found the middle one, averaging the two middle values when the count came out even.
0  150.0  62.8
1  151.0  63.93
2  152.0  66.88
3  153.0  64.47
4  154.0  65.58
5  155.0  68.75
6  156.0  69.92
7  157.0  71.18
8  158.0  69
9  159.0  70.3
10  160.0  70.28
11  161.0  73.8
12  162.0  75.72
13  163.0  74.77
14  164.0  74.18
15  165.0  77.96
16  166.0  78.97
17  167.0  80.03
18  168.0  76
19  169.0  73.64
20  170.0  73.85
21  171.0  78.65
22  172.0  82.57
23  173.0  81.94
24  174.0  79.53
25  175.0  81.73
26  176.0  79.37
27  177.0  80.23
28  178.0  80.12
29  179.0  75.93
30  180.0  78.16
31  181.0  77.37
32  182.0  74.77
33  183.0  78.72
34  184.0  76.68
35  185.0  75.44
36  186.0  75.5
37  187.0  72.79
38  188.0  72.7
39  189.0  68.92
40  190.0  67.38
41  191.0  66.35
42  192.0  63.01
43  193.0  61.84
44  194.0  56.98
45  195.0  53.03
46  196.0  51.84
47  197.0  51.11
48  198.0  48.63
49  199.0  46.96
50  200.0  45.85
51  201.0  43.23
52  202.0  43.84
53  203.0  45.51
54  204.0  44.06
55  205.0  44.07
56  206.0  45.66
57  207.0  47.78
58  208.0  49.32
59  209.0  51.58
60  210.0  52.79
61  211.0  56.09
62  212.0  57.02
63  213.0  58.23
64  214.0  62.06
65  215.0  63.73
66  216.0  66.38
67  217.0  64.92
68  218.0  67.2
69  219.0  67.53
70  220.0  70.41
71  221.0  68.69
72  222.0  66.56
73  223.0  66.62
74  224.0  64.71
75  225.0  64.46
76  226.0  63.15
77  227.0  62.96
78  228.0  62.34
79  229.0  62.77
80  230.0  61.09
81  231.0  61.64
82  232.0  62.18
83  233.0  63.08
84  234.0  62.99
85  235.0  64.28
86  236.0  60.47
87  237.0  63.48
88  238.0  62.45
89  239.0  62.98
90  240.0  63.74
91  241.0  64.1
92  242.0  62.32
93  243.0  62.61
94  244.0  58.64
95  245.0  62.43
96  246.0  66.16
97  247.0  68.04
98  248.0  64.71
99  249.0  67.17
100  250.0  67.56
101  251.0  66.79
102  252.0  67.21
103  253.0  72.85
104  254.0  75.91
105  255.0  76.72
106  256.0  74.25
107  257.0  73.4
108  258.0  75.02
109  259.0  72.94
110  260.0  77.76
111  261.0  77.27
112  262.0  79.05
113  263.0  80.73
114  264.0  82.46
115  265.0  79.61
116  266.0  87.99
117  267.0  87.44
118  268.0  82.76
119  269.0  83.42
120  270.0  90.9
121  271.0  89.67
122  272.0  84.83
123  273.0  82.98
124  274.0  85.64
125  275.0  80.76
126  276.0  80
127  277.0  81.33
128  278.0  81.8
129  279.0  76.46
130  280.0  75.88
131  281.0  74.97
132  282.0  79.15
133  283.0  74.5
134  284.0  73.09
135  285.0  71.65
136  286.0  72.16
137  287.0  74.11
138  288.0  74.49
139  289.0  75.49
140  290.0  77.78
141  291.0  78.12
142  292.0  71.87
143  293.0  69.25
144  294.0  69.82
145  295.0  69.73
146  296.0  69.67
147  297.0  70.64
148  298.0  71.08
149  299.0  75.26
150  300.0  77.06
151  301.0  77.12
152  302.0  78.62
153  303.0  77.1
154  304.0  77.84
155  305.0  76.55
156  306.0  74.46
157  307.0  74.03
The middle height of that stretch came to 67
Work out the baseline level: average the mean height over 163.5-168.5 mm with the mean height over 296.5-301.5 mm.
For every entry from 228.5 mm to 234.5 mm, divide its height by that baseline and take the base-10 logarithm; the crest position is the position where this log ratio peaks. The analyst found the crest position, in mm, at 233.0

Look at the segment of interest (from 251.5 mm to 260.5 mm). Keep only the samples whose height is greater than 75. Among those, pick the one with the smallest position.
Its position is 254.0 mm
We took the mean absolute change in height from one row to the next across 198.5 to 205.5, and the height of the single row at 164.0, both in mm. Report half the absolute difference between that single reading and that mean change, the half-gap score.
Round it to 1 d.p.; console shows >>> 36.5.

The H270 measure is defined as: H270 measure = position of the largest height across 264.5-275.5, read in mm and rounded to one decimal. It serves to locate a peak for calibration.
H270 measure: 270.0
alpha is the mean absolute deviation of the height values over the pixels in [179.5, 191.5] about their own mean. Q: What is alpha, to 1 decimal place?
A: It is 3.4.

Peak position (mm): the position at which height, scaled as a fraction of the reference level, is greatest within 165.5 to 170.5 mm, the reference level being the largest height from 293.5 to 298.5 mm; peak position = 167.0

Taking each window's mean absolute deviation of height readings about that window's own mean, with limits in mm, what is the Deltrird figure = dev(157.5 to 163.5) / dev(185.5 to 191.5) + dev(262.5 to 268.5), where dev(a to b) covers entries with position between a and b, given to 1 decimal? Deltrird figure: 3.6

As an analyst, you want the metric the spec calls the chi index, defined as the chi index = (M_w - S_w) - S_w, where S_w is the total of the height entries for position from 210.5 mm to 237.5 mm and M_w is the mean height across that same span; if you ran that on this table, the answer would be -3367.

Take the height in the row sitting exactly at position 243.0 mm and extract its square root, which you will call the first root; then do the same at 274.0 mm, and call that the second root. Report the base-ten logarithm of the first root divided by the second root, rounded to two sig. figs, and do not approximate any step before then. -0.068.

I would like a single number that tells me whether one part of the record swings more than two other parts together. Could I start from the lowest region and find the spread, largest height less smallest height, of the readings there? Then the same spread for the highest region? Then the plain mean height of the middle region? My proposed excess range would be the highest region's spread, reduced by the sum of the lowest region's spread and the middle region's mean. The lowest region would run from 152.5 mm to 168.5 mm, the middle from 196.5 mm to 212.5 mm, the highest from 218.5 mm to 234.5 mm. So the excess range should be -55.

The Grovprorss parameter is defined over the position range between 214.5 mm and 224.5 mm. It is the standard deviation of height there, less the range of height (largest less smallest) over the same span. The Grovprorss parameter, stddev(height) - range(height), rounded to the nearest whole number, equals -5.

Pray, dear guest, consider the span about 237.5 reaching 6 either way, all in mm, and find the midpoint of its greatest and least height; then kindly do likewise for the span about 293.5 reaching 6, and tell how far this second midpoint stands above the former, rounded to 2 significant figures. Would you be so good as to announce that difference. 11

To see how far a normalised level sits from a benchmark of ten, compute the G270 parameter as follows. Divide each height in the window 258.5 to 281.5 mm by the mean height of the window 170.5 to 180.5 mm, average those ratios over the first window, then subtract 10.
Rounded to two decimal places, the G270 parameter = -8.98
